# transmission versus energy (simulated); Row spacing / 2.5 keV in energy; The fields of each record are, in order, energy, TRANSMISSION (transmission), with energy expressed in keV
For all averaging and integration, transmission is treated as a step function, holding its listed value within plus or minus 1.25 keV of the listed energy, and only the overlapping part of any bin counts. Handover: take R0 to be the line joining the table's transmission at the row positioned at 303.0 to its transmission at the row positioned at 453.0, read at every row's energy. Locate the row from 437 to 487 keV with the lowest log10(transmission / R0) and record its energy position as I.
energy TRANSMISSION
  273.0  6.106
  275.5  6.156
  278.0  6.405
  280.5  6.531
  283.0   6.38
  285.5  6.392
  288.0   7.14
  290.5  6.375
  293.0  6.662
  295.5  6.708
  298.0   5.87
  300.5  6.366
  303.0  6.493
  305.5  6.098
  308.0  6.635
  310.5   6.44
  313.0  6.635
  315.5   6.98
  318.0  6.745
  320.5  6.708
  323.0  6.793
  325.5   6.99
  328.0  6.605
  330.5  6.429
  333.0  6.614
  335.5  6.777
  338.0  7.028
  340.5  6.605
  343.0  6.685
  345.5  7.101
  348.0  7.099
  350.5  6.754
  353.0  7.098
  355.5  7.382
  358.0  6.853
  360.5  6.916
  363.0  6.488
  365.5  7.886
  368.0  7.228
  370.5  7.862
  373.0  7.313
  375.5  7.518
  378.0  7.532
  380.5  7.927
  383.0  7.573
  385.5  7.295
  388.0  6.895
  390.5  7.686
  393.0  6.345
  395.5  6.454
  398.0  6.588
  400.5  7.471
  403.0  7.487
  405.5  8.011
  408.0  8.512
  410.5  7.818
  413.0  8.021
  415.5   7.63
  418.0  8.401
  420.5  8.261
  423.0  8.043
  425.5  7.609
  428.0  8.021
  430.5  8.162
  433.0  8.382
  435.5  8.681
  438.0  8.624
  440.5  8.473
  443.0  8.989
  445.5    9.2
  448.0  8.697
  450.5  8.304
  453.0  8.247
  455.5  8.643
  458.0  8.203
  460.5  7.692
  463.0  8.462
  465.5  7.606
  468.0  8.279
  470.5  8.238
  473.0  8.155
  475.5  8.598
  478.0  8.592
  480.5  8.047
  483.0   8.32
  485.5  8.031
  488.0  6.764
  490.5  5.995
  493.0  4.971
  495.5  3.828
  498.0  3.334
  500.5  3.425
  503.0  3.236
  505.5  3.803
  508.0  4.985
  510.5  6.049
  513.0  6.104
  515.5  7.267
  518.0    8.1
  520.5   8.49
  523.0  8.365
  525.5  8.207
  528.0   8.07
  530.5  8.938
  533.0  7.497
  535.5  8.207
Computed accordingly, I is 465.5 keV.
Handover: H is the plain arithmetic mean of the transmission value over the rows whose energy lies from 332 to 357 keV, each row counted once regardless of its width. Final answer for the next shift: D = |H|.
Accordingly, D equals 6.9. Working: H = 6.91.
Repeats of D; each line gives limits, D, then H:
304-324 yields 6.6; 6.63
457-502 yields 7.0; 7.03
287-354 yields 6.7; 6.68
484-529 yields 6.1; 6.06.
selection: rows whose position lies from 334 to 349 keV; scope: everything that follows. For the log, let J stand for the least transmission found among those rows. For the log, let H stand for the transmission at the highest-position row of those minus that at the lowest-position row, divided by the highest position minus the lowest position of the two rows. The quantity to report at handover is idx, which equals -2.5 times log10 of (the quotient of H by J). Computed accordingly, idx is 6.0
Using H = 0.026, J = 6.605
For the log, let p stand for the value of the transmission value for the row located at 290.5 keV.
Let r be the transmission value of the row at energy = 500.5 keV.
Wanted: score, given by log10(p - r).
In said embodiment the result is 0.47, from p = 6.375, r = 3.425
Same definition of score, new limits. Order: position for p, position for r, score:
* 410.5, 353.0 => -0.14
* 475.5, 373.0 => 0.11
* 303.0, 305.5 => -0.40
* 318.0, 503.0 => 0.55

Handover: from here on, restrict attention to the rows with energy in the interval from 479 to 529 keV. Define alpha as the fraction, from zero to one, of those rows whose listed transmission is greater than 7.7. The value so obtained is 0.40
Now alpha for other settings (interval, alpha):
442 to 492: 0.80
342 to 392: 0.15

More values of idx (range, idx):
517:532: 5.2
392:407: 4.2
